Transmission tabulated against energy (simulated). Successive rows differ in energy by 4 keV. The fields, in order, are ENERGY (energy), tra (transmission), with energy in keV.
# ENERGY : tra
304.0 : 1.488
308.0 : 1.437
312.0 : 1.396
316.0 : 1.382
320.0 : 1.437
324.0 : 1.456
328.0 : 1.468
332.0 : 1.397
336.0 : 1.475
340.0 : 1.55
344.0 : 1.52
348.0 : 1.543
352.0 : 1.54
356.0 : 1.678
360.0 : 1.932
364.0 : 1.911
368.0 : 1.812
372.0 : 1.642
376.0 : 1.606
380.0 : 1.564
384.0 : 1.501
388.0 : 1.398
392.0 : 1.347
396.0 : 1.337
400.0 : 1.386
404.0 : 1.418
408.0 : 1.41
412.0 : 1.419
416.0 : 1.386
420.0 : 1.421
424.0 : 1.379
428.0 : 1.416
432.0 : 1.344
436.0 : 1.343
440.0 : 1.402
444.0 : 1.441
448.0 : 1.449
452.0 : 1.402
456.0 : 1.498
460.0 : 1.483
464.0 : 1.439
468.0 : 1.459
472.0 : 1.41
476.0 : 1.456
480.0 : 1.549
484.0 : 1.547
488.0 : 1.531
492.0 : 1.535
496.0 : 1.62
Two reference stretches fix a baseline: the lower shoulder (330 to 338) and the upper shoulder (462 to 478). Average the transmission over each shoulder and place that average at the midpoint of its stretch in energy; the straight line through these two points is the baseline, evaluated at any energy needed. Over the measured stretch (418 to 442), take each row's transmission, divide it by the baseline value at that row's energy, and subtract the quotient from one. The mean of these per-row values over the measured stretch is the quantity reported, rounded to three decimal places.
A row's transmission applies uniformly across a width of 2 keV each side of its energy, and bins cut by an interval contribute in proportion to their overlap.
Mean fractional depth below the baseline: 0.038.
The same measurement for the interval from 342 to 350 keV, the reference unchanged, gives -0.066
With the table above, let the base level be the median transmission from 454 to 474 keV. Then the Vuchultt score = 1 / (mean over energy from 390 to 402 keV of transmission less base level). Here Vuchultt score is -10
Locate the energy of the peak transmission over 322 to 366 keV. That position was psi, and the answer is 360.0 keV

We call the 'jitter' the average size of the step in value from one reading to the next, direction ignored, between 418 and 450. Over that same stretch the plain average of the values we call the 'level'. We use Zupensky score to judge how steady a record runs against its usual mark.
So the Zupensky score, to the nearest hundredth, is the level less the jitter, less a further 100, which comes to -98.64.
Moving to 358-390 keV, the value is -98.41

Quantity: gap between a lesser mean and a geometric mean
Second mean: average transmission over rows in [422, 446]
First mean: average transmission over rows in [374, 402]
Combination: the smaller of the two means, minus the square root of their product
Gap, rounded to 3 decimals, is -0.030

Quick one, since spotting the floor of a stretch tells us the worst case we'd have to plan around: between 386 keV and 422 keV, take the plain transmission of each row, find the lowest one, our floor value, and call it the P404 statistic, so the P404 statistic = 1.337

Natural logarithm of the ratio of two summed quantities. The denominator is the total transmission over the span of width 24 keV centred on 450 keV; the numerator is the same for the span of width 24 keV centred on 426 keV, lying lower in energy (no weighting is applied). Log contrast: -0.05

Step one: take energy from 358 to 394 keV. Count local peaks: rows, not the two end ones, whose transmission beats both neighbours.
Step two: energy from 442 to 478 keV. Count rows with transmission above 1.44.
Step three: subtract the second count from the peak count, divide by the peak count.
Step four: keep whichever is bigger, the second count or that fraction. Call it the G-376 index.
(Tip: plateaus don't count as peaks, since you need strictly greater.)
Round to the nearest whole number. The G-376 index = 6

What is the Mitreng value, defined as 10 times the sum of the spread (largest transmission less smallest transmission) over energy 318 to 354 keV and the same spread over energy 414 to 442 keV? 2.3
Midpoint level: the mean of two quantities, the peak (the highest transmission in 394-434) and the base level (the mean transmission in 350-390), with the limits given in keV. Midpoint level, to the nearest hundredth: 1.54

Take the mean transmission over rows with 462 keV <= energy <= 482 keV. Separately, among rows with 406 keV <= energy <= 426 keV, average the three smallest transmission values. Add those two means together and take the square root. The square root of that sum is 1.689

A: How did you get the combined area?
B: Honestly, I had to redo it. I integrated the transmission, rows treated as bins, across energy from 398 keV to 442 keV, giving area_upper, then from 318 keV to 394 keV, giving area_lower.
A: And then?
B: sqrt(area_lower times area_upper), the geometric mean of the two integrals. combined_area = 85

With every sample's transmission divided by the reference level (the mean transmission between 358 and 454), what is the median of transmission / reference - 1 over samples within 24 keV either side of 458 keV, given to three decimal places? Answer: -0.028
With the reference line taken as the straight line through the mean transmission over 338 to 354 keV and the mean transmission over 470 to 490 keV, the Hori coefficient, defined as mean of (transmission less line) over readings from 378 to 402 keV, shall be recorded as -0.103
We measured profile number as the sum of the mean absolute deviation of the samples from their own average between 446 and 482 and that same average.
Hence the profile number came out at 1.49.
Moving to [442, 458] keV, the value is 1.47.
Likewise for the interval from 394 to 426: 1.42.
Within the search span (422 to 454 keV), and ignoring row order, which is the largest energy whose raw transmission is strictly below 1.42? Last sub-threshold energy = 452.0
